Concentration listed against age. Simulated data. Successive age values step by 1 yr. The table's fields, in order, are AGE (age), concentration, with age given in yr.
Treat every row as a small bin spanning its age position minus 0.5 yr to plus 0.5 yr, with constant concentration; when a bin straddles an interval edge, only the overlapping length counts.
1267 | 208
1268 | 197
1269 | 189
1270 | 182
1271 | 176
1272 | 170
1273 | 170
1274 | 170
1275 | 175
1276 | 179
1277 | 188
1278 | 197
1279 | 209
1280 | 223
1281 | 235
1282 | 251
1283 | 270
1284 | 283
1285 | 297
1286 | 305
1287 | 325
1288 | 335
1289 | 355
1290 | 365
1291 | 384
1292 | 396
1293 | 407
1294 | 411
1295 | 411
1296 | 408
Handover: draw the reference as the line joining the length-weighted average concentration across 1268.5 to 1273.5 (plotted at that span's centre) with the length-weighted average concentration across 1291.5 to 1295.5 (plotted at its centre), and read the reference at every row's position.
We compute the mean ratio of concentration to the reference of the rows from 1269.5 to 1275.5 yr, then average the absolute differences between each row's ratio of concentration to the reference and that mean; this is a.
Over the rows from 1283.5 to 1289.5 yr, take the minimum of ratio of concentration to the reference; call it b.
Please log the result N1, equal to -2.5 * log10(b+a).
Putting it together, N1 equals 0.00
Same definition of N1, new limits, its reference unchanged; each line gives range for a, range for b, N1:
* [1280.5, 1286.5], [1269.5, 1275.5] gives 0.20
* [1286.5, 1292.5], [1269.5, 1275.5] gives 0.21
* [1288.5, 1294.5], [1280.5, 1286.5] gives 0.17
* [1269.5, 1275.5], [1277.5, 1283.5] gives 0.14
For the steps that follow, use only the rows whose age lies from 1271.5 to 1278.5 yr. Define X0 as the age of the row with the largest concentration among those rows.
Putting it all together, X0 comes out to 1278 yr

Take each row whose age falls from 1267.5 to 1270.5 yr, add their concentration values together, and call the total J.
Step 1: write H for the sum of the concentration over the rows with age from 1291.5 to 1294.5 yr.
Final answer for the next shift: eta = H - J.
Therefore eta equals 646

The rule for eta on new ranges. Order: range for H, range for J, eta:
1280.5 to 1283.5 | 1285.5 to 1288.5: -209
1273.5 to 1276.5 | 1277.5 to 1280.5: -105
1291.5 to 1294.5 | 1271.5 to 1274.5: 704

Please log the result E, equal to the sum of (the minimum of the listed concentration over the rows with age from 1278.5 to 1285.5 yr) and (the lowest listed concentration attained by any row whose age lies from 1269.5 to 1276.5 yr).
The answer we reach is 379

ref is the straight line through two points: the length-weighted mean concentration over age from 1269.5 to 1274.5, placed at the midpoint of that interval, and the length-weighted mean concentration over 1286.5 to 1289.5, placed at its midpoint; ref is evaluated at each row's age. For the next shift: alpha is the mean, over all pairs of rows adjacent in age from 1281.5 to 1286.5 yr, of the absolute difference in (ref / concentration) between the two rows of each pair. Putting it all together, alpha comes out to 0.0183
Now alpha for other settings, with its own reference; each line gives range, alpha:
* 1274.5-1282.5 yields 0.0185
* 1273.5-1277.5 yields 0.0201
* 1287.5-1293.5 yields 0.0110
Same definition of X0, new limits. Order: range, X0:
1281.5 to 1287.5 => 1287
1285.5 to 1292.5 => 1292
